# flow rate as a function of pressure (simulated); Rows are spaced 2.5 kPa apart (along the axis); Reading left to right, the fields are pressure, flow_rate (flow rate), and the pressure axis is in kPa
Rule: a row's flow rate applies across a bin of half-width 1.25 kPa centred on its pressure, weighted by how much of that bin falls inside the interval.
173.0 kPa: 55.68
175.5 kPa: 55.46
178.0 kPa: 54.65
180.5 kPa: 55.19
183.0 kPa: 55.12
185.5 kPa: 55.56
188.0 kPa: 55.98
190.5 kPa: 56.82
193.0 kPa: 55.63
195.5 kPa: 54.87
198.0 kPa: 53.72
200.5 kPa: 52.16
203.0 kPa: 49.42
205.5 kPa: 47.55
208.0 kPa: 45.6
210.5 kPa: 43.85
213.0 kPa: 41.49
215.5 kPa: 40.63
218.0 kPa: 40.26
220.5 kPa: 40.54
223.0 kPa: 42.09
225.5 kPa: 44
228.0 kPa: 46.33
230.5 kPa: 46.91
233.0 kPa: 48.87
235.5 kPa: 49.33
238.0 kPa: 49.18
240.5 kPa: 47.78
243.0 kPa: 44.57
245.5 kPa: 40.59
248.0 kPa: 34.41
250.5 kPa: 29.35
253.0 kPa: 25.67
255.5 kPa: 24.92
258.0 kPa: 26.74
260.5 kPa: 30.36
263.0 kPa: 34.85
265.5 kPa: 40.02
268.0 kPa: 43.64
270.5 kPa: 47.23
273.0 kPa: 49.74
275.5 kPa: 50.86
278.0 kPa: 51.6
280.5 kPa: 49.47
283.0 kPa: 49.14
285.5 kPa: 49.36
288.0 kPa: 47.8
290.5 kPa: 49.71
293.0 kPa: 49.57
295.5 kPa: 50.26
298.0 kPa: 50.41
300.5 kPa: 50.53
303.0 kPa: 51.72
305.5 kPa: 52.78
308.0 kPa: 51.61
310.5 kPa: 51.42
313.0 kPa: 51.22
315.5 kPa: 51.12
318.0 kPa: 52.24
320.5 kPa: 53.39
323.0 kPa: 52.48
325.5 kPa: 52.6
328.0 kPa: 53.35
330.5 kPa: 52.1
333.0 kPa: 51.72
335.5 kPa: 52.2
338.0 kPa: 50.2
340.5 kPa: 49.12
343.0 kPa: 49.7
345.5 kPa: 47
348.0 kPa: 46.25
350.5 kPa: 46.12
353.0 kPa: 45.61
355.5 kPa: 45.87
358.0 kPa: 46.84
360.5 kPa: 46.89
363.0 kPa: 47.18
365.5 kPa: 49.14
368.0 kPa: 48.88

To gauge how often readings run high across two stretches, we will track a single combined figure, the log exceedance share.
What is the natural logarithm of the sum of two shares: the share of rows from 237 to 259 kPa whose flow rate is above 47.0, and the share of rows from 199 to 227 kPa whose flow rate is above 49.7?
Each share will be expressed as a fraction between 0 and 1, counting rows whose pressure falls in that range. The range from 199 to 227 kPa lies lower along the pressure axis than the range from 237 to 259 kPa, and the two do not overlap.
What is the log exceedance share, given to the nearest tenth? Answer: -1.2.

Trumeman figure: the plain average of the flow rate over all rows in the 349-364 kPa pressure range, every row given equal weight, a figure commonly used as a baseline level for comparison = 46.4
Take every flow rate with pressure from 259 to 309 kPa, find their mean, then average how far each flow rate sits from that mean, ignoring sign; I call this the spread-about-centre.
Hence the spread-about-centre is 4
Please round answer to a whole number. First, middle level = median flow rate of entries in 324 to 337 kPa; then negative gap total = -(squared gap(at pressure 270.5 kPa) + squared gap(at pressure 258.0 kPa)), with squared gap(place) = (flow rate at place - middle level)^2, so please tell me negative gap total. -673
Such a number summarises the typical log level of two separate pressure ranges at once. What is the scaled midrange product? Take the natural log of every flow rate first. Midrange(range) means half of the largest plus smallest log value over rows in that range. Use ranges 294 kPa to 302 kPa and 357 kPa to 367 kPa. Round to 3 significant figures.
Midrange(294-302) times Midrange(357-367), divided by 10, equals 1.52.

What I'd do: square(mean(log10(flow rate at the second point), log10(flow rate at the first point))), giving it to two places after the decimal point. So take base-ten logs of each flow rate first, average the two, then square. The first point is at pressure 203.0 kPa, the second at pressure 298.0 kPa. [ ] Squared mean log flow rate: 2.88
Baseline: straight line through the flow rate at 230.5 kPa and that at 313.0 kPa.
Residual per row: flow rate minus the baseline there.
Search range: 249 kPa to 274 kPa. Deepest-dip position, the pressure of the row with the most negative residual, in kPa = 255.5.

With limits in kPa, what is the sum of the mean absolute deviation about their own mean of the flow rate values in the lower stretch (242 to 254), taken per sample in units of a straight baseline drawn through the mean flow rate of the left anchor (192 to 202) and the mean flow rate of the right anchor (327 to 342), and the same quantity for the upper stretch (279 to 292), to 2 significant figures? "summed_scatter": 0.12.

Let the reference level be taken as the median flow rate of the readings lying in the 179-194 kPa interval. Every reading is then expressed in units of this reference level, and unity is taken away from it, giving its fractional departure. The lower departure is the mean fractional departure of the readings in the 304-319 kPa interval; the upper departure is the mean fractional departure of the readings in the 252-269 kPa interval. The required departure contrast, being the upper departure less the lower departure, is -0.35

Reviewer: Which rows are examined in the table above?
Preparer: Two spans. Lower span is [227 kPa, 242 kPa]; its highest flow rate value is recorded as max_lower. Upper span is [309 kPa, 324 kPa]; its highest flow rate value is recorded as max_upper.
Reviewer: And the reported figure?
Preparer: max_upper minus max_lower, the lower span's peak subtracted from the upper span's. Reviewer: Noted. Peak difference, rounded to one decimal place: 4.1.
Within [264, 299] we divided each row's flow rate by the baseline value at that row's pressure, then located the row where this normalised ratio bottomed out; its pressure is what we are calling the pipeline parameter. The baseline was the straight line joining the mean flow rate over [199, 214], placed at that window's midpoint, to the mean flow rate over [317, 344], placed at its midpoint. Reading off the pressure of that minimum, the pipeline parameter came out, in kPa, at 265.5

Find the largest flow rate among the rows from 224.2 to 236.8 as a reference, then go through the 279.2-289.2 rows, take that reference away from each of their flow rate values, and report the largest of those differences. 0.1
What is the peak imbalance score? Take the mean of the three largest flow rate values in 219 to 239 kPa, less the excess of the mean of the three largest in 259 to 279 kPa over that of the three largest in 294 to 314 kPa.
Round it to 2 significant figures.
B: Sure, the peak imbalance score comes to 50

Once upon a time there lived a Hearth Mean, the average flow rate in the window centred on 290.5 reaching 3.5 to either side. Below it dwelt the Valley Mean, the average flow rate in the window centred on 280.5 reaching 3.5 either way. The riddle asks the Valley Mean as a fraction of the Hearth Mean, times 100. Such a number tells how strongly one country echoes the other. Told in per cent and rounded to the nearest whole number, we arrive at 102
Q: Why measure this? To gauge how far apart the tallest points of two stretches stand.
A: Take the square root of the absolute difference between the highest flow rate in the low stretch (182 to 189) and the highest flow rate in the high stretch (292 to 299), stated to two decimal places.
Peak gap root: 2.36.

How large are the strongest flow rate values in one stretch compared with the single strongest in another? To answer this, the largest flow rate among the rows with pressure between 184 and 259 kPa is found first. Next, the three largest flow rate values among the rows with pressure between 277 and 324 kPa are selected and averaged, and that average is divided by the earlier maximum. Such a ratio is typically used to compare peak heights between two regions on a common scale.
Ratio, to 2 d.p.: 0.93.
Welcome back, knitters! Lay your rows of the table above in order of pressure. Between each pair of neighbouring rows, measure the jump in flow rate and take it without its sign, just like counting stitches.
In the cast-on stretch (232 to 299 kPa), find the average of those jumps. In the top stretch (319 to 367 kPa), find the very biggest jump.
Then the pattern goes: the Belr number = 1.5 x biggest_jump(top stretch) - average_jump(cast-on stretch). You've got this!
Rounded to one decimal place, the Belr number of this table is 1.8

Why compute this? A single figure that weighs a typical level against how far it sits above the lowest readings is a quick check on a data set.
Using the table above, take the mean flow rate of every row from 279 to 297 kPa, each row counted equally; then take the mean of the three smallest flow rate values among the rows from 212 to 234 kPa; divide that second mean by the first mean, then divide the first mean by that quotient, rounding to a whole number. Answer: 60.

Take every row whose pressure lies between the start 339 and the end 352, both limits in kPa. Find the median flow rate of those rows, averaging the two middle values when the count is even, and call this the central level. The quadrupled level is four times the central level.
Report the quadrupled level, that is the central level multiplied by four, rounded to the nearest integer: 188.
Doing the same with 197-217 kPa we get 186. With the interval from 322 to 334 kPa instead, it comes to 210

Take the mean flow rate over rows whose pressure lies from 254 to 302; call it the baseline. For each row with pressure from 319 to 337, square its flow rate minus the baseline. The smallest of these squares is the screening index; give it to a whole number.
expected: 52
